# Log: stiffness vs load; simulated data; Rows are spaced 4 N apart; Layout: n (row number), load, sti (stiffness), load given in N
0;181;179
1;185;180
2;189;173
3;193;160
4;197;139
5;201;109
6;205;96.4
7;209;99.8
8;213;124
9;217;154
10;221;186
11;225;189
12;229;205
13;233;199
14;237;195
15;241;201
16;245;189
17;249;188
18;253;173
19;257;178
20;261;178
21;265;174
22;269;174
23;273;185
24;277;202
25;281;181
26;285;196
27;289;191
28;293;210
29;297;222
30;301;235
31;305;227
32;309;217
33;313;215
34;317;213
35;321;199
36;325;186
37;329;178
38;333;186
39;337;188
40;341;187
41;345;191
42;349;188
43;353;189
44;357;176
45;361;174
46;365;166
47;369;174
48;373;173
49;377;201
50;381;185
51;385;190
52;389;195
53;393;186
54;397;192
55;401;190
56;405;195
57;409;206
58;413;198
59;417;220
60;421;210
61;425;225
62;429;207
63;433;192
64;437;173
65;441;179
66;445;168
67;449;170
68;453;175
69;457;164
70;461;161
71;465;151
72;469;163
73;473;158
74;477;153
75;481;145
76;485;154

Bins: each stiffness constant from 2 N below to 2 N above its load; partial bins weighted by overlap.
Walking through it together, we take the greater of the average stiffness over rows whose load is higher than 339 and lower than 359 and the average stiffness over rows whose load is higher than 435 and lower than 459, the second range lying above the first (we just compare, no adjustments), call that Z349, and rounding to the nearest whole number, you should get 186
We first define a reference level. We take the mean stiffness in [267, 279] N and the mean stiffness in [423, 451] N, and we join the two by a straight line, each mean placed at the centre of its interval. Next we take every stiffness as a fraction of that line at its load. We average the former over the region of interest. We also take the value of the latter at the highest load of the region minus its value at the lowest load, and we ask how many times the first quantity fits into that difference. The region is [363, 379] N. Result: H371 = 0.20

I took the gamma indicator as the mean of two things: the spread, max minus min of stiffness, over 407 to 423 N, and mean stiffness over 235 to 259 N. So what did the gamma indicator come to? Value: 105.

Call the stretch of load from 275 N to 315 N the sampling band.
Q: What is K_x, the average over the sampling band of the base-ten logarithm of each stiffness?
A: 2.32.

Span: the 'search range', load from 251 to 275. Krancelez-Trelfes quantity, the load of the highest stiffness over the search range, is 273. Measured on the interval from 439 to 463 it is 441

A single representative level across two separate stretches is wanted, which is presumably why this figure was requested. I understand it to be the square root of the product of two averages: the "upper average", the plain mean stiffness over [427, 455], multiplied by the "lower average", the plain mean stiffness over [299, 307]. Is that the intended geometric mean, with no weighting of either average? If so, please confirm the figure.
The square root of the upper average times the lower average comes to 204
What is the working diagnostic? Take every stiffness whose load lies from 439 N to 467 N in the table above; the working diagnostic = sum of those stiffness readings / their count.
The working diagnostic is 167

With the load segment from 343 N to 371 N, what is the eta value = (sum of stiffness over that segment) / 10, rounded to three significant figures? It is 126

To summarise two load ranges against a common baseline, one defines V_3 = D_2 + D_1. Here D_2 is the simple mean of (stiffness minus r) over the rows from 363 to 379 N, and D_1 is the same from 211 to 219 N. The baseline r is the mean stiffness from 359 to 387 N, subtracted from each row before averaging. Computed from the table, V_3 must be -43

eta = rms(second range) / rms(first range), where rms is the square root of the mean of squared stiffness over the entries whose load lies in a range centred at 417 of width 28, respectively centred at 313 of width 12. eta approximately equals 1.0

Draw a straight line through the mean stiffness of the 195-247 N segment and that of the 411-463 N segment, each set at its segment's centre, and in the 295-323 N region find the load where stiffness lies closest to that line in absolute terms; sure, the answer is 321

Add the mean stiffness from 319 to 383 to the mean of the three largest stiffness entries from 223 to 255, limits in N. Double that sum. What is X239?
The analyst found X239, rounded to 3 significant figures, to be 771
